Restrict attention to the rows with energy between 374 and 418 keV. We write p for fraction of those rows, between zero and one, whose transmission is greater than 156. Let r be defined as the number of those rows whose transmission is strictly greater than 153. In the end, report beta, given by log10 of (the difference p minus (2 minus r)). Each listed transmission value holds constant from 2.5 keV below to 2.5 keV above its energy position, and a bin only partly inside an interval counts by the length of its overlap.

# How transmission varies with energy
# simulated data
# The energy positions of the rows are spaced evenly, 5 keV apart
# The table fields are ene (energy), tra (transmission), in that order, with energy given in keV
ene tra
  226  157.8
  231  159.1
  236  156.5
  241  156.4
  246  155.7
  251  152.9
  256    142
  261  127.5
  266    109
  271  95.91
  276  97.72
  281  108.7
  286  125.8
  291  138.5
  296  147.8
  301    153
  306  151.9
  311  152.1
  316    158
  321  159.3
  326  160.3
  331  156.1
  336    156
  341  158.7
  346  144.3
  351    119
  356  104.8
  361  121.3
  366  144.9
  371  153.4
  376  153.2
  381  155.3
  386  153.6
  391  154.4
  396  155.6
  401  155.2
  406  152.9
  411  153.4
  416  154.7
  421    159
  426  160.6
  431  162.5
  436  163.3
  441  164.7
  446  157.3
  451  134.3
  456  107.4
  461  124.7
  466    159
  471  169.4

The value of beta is 0.8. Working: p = 0.00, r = 8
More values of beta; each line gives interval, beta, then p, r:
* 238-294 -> -1.0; 0.09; 2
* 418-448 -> 0.7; 1.00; 6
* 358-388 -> 0.3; 0.00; 4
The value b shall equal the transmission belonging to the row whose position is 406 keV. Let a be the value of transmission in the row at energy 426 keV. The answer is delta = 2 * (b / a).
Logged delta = 1.90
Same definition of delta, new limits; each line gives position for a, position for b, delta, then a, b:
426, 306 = 1.89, 160.6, 151.9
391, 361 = 1.57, 154.4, 121.3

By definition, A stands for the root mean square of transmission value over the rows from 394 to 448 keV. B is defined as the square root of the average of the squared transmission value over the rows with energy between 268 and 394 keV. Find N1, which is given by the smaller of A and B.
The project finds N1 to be 142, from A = 158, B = 142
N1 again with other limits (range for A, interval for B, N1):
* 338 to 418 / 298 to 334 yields 147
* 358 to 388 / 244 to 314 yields 134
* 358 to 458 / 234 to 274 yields 139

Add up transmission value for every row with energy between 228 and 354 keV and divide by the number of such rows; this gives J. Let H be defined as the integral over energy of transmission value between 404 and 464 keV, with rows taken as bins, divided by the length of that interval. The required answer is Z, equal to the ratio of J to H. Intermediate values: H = 150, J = 142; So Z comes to 0.95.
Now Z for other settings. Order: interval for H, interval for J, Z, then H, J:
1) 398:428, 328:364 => 0.88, 156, 137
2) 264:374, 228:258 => 1.12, 137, 154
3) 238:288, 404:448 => 1.25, 127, 159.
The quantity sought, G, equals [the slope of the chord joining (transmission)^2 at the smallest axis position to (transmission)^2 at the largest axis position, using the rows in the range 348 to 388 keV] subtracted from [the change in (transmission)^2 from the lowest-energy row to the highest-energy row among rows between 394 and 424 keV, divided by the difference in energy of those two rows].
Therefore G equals -227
